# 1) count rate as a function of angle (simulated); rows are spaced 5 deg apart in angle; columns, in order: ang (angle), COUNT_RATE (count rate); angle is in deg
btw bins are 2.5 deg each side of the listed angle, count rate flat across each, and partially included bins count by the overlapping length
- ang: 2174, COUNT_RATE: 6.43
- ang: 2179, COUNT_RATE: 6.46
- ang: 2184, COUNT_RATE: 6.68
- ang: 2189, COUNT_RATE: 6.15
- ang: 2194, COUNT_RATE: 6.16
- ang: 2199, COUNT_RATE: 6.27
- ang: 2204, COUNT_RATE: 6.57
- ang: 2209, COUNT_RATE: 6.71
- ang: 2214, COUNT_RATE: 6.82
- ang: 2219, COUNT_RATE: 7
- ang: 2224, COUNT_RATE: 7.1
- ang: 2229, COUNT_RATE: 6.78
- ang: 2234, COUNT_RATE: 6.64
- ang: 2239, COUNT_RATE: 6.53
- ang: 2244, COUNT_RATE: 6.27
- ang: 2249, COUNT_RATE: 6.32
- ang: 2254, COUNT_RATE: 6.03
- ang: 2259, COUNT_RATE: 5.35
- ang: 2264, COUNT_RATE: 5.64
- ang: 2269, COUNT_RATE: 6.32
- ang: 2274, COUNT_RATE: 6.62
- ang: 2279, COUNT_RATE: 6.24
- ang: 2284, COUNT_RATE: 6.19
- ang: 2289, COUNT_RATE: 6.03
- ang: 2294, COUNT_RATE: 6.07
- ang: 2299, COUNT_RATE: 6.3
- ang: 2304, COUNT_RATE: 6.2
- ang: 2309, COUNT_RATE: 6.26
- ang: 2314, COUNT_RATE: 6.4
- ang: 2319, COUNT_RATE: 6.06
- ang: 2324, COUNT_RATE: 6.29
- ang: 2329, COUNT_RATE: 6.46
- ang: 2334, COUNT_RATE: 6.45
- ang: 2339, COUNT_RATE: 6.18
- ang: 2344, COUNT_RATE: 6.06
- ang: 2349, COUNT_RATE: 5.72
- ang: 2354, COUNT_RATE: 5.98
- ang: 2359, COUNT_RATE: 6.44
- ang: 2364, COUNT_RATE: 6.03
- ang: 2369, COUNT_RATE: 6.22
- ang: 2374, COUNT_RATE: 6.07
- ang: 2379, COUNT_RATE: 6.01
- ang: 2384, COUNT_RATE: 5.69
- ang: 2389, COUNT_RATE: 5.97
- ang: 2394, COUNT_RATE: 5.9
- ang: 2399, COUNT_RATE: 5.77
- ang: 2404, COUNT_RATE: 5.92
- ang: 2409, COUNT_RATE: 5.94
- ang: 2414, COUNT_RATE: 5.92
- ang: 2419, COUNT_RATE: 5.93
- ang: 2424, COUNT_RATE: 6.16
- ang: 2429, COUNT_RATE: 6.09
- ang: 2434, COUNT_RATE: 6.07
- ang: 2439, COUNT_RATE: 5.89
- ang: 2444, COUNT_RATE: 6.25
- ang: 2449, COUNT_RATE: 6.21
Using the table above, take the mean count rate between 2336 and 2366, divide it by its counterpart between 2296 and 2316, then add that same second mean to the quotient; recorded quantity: 7.25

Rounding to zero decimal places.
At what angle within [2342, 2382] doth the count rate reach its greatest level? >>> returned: 2359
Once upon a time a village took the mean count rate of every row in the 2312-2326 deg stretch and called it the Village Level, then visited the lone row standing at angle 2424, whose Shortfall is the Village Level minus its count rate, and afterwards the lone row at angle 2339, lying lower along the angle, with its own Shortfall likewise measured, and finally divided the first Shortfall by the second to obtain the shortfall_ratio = 1.3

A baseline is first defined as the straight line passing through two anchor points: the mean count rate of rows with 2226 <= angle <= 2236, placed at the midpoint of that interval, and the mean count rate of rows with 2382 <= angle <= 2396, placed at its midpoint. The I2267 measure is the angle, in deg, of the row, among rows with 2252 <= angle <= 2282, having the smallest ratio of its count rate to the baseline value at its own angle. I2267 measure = 2259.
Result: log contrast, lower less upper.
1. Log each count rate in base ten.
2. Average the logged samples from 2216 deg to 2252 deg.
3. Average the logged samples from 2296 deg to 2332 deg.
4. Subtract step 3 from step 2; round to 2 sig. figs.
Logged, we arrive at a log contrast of 0.025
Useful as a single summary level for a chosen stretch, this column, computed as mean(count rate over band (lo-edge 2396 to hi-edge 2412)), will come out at 5.88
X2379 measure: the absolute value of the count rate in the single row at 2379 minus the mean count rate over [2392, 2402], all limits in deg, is 0.17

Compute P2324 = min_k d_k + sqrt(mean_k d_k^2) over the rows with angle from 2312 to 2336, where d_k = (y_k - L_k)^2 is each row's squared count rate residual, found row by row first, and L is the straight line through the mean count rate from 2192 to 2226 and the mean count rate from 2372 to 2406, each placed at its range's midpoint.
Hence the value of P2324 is 0.076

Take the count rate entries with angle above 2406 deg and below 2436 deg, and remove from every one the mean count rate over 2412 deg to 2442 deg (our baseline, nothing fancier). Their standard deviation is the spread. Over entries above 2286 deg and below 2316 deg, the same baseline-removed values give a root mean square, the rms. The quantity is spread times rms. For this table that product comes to 0.02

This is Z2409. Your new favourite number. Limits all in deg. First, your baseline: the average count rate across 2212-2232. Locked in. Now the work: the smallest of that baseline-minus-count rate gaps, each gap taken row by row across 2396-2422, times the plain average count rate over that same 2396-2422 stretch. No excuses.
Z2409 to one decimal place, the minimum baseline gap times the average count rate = 5.8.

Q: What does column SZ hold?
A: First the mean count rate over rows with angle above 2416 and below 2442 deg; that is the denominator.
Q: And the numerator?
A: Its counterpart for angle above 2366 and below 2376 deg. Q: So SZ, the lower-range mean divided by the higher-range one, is 1.019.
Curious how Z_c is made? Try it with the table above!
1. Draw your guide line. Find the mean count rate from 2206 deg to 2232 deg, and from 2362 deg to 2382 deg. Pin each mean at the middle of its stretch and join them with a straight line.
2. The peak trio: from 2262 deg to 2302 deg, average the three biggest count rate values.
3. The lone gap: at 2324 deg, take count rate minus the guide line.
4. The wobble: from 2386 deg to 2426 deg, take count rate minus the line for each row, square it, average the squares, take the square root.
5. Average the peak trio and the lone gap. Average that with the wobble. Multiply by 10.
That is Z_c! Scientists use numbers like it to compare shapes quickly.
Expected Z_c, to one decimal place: 16.7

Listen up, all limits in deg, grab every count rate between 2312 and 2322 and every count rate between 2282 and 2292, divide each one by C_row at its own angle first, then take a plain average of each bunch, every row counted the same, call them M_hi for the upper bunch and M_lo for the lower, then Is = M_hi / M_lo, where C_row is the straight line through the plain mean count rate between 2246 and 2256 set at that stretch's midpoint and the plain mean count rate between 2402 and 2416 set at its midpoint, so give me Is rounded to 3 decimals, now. 1.028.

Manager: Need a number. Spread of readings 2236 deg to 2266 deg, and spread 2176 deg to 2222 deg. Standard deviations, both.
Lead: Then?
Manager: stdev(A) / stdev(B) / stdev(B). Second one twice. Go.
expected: 5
